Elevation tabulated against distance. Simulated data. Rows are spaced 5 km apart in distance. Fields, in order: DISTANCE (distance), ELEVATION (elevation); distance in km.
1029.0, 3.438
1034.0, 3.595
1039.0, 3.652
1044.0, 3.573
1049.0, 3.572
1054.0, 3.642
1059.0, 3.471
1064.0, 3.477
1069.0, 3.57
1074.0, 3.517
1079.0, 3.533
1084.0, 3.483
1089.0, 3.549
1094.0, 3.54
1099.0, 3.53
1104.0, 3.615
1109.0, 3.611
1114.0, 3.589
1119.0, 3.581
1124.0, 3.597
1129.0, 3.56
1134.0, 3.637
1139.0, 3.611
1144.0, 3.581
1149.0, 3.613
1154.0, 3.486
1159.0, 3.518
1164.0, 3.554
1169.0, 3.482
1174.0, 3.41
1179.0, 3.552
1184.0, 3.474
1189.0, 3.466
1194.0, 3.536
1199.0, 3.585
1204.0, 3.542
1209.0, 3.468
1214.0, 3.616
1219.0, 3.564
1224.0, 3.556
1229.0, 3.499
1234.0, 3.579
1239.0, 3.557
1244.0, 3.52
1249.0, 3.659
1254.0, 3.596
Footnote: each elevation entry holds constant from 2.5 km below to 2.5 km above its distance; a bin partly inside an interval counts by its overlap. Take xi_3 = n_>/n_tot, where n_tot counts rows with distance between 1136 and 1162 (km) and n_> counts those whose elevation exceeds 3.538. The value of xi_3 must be 0.60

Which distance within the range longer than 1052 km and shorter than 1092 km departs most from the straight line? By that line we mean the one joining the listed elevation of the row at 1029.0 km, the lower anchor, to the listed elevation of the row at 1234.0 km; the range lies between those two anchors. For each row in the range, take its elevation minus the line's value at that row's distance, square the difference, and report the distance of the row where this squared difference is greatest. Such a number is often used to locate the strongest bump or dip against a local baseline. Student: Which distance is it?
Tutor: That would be 1054.0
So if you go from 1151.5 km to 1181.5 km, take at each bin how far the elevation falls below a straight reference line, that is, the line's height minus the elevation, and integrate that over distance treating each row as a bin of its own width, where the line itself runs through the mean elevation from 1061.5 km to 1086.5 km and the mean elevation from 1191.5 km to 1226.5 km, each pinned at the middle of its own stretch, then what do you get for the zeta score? 1.22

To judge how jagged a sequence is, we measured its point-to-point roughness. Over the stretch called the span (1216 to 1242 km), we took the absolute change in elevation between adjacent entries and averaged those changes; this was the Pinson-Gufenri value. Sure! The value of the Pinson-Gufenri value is 0.042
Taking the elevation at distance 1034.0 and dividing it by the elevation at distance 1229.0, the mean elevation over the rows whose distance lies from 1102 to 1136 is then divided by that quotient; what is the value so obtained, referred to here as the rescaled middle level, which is 3.50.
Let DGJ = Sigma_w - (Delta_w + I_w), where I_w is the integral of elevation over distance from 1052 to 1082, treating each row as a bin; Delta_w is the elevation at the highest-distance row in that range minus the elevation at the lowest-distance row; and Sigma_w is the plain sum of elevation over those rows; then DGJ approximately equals -84.7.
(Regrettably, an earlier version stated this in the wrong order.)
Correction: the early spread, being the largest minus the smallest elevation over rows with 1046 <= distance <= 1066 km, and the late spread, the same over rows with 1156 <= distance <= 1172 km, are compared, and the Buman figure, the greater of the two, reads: 0.171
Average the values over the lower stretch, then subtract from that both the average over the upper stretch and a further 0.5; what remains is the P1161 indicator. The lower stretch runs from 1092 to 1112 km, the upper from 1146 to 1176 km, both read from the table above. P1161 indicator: -0.44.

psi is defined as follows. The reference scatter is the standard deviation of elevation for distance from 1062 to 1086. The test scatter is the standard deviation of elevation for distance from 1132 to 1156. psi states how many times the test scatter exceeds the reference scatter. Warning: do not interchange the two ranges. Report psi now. 1.55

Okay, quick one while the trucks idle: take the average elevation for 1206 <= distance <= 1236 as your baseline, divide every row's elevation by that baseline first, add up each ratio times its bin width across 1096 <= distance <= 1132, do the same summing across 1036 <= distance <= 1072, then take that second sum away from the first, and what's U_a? 0.2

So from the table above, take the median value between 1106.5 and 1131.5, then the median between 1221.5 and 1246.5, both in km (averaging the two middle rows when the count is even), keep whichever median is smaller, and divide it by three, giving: 1.19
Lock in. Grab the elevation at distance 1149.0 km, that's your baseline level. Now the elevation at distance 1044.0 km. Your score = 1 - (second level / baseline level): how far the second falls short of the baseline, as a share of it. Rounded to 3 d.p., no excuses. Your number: 0.011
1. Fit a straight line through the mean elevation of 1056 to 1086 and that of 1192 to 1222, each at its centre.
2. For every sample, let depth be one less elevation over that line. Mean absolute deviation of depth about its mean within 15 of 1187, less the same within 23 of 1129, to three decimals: 0.010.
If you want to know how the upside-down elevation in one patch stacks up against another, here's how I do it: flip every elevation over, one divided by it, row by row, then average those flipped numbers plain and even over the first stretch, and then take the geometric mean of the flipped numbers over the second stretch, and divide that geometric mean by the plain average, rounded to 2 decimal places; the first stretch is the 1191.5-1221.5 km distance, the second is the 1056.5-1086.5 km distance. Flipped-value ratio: 1.01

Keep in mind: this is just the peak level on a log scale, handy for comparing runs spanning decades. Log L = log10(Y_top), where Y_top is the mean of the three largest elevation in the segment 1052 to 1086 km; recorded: 0.554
